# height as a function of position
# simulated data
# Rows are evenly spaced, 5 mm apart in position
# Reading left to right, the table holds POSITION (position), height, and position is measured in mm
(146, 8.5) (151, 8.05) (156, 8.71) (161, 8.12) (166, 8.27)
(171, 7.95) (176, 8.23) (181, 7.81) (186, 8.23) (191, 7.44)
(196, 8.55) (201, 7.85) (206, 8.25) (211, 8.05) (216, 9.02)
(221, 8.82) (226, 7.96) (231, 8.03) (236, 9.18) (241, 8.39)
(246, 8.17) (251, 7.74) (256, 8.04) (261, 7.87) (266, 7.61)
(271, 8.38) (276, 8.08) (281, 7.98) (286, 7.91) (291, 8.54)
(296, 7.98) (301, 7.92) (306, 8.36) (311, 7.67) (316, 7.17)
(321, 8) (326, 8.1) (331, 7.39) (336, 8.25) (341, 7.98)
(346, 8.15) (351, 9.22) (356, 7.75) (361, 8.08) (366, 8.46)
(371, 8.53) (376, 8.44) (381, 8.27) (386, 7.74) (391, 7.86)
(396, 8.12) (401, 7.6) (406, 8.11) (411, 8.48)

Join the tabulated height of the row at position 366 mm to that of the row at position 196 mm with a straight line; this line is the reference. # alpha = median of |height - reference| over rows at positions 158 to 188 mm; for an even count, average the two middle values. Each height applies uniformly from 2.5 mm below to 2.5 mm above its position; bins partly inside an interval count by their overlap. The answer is 0.39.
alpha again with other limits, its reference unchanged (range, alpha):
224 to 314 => 0.52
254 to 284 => 0.50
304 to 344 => 0.49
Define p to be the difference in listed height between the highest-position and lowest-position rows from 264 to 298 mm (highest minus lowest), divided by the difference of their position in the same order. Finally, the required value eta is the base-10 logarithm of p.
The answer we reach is -1.9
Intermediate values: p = 0.012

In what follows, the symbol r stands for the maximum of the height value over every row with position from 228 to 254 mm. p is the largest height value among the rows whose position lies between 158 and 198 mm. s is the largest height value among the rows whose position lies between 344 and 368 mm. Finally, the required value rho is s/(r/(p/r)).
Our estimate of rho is 0.94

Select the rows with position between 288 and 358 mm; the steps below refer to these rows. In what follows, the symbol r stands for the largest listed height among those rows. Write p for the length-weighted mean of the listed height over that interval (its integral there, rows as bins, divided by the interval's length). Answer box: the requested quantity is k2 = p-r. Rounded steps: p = 8.04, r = 9.22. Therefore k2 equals -1.18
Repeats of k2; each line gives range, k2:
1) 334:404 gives -1.05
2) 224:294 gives -1.05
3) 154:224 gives -0.79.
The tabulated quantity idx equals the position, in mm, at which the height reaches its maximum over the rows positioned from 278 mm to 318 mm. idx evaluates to 291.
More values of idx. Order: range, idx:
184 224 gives 216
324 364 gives 351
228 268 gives 236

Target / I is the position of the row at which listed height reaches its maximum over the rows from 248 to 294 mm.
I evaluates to 291 mm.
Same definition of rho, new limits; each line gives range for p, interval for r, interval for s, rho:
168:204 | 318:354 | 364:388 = 0.86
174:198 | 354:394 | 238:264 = 0.99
